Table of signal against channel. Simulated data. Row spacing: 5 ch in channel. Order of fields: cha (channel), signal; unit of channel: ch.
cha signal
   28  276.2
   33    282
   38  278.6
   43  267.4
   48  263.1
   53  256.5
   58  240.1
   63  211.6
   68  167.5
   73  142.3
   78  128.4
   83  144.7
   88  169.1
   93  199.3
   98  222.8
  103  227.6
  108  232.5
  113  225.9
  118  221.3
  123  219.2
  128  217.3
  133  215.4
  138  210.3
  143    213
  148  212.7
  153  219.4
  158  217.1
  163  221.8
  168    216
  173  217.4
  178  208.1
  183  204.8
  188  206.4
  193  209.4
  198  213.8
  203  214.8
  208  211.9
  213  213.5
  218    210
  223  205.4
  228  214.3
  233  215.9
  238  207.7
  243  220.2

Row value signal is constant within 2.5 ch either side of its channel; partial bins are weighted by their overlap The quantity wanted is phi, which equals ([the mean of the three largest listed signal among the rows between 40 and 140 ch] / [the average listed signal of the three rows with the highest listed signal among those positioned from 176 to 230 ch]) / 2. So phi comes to 0.61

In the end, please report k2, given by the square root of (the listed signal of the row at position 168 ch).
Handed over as 14.7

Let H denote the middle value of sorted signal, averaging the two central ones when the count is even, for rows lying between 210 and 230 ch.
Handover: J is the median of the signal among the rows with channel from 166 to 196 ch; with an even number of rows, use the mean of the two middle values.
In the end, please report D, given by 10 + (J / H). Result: 11.0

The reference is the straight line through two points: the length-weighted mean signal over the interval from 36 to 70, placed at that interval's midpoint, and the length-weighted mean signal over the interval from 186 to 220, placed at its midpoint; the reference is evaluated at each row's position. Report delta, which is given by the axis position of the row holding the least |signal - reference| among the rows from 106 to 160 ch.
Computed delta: 153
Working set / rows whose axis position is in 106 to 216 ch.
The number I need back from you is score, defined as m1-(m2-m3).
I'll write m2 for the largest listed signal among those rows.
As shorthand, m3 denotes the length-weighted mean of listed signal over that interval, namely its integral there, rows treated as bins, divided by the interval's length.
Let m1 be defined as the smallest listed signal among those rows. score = 188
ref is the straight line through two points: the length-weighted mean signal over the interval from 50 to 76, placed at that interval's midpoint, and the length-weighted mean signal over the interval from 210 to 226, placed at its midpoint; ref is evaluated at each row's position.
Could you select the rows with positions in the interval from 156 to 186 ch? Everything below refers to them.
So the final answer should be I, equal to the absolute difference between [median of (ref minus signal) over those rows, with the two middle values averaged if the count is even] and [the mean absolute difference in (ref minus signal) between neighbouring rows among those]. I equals 14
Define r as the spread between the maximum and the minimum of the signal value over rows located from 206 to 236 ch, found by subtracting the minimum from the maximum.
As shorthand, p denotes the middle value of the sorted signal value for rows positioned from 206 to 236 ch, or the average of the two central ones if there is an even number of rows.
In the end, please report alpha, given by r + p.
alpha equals 223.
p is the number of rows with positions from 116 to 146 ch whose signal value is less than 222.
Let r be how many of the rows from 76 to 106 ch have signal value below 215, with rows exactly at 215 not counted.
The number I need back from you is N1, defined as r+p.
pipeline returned 10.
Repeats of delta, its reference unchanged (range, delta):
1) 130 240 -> 173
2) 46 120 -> 58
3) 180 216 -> 198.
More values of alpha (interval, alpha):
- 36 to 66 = 327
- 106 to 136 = 237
